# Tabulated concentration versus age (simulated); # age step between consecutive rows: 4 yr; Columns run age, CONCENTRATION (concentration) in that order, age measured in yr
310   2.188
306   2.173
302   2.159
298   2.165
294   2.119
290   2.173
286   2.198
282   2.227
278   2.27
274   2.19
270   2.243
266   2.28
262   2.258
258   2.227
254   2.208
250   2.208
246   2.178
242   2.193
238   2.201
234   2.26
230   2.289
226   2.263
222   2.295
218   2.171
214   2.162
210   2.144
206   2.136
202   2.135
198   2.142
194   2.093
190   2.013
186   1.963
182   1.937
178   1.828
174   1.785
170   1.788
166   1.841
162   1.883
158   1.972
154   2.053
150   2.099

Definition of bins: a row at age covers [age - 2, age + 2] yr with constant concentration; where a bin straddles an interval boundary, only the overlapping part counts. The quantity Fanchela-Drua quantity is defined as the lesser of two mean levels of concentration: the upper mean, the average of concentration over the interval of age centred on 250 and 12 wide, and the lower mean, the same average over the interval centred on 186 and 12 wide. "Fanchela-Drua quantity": 1.97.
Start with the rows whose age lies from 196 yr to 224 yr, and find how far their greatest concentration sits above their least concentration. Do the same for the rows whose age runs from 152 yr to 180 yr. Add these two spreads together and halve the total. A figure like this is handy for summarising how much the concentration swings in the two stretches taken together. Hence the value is 0.21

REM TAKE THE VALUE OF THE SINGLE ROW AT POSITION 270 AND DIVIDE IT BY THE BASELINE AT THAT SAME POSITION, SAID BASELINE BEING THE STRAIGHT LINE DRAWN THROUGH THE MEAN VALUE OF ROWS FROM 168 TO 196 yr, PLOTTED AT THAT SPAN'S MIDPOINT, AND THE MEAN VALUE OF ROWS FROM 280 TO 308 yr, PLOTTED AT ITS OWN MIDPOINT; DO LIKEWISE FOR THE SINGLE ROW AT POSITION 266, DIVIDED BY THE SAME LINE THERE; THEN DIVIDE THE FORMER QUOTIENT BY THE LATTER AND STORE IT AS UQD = 0.98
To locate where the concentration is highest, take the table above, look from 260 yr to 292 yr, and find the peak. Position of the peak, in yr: 266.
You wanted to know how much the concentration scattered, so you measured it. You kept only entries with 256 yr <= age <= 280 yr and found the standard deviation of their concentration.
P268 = 0.03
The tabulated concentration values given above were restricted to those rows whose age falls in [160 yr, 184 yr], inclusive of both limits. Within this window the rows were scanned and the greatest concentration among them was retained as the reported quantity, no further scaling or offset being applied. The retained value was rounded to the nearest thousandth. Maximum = 1.937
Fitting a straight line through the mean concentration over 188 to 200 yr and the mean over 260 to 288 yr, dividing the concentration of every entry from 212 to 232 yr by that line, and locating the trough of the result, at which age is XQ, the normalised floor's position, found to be 214 yr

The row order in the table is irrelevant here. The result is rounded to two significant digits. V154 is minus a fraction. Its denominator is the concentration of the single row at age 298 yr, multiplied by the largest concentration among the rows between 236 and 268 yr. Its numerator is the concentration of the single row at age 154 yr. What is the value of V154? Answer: -0.42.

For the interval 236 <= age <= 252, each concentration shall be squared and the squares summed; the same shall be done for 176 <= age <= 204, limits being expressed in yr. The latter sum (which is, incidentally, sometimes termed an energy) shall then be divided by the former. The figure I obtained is 1.48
